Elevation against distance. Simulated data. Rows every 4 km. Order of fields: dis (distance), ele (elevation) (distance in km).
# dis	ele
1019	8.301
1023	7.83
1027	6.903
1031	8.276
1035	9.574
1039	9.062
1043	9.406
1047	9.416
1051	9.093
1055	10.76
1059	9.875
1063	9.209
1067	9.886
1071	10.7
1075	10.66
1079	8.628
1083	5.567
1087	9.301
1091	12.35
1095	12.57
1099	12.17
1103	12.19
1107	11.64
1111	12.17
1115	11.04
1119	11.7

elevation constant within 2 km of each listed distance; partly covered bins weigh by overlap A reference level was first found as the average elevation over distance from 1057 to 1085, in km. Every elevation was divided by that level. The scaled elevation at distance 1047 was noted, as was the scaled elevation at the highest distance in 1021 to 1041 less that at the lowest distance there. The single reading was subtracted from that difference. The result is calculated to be -0.89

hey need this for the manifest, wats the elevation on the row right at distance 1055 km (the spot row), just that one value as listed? 10.76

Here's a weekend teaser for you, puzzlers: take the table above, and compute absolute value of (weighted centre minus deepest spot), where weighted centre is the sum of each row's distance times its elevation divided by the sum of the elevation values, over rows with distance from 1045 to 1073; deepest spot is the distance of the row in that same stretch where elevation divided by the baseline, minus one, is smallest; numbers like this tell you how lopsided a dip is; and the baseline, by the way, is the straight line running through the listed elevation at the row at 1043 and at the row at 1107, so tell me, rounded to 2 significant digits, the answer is 3.8 km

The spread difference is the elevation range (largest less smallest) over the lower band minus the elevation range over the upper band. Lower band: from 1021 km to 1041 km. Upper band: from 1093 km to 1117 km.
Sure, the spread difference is 1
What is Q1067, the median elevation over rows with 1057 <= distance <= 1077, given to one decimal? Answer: 9.9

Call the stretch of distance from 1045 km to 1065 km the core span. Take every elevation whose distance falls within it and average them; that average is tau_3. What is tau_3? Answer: 9.7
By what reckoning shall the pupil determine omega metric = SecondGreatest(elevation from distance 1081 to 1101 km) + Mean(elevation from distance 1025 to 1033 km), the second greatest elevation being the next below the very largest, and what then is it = 19.9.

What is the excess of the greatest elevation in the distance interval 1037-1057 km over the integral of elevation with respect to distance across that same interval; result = -180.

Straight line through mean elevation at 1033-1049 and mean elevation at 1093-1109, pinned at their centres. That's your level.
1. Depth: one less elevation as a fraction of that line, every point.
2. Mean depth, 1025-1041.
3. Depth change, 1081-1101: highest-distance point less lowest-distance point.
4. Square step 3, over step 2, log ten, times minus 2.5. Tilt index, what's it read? -2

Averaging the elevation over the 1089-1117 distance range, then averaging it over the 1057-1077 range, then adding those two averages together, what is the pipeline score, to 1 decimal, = 22.1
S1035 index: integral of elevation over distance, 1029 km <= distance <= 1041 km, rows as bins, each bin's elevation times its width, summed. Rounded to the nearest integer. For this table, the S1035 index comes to 108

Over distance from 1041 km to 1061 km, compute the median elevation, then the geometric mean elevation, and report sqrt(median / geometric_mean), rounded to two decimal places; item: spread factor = 0.99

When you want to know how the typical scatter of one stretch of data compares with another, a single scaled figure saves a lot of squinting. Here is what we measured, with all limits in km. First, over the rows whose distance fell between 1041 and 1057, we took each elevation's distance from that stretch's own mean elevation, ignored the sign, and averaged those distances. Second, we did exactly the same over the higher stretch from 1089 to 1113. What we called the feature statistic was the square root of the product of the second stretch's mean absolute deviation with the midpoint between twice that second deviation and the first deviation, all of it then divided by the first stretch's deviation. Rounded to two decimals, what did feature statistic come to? 0.54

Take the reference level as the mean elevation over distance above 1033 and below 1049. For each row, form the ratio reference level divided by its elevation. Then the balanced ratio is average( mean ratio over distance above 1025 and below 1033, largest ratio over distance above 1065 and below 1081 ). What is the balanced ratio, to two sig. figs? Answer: 1.2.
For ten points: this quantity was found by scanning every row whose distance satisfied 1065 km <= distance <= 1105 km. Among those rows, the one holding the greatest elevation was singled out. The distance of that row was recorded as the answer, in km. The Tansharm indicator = 1095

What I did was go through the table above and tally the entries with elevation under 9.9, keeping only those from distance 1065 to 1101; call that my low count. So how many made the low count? 4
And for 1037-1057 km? 4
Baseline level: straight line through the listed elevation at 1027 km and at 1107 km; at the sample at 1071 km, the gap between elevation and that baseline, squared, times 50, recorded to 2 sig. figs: 71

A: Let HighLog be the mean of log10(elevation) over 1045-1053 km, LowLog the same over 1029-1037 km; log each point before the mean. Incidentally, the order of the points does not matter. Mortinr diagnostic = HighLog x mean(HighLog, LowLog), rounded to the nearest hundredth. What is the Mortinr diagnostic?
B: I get 0.93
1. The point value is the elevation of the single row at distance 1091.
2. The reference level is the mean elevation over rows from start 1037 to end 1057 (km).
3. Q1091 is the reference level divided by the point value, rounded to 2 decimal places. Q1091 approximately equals 0.77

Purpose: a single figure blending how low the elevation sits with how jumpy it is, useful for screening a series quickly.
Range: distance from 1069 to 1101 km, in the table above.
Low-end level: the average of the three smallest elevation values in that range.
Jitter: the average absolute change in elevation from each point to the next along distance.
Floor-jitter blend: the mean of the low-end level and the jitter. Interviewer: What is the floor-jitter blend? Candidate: 4.8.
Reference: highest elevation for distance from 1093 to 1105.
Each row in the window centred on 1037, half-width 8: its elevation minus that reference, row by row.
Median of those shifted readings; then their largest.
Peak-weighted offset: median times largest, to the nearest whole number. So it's 10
